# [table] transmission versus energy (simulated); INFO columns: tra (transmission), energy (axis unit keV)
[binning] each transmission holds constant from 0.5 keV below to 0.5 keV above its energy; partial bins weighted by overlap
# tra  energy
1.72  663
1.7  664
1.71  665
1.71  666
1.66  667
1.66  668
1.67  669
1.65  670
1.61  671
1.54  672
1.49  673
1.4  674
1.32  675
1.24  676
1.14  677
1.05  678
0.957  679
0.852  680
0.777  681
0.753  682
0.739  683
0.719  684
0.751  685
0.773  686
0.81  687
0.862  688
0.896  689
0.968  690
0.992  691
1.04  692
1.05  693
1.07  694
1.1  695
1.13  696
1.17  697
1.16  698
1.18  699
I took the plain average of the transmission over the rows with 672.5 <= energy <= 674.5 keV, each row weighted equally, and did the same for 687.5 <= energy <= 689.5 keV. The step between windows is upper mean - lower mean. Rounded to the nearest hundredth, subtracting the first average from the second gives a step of -0.57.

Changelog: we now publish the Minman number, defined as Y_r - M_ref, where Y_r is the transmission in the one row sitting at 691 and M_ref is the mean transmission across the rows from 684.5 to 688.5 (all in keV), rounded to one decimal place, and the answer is 0.2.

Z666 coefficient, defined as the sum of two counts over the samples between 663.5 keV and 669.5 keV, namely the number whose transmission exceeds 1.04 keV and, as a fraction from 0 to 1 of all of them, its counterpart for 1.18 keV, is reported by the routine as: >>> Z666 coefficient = 7.00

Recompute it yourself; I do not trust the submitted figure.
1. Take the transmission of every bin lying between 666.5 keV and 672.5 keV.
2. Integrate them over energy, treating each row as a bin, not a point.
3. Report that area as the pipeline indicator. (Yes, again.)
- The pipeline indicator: 9.8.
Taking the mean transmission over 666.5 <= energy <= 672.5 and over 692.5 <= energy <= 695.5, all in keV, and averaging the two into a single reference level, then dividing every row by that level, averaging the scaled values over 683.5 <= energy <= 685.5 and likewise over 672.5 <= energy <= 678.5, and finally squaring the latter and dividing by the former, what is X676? 1.63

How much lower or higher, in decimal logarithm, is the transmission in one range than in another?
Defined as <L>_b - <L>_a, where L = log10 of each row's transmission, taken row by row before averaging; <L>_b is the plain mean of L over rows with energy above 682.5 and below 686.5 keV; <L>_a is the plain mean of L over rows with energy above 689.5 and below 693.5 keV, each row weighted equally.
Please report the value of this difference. -0.13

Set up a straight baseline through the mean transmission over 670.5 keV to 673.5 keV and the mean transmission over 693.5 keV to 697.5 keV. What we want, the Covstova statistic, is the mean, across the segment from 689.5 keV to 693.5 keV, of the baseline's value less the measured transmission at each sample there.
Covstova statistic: 0.18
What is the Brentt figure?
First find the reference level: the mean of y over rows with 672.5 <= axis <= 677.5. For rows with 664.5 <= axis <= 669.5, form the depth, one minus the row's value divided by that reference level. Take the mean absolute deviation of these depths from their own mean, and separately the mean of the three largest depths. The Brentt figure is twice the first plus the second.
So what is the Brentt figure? -0.23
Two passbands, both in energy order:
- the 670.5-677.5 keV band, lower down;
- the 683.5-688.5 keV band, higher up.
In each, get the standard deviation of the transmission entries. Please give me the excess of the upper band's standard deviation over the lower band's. -0.11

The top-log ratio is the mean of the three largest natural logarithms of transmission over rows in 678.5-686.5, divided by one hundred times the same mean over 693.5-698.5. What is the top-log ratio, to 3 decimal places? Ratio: -0.011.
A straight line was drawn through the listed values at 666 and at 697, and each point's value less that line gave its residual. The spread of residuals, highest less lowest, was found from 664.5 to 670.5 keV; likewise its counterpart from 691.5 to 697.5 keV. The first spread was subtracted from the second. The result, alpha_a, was 0.17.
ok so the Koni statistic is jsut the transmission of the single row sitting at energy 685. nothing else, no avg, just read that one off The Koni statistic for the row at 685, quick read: 0.751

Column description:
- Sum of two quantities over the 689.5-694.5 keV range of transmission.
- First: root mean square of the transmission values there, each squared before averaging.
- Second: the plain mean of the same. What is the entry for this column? 2.0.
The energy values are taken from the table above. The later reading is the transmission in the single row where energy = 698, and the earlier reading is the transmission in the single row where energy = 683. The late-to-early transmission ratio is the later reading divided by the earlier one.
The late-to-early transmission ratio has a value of 1.6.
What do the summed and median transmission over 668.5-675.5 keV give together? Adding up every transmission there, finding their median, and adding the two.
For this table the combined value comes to 12.2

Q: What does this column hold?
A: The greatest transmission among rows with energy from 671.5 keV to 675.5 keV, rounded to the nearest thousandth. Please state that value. 1.540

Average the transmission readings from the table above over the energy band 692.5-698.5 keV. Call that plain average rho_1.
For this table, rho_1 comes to 1.1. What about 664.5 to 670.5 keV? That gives 1.7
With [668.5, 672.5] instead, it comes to 1.6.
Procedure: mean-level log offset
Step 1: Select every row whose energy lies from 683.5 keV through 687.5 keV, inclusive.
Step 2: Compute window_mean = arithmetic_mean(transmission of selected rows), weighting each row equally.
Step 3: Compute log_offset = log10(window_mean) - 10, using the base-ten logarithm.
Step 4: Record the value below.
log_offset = -10.1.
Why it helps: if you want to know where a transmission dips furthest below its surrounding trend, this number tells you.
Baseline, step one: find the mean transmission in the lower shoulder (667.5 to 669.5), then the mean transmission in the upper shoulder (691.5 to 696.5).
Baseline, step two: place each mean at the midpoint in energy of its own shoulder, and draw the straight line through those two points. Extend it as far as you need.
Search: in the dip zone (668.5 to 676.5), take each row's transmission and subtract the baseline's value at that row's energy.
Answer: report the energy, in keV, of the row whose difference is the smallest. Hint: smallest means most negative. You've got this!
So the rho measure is 676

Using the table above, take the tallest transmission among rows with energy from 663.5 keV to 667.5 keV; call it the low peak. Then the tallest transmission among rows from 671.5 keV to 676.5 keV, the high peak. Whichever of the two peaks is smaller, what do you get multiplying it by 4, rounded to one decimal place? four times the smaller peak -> 6.2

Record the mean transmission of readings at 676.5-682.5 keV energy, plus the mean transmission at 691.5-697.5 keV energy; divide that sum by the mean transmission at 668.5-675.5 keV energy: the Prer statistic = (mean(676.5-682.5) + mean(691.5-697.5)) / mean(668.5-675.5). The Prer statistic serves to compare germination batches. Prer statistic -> 1.32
